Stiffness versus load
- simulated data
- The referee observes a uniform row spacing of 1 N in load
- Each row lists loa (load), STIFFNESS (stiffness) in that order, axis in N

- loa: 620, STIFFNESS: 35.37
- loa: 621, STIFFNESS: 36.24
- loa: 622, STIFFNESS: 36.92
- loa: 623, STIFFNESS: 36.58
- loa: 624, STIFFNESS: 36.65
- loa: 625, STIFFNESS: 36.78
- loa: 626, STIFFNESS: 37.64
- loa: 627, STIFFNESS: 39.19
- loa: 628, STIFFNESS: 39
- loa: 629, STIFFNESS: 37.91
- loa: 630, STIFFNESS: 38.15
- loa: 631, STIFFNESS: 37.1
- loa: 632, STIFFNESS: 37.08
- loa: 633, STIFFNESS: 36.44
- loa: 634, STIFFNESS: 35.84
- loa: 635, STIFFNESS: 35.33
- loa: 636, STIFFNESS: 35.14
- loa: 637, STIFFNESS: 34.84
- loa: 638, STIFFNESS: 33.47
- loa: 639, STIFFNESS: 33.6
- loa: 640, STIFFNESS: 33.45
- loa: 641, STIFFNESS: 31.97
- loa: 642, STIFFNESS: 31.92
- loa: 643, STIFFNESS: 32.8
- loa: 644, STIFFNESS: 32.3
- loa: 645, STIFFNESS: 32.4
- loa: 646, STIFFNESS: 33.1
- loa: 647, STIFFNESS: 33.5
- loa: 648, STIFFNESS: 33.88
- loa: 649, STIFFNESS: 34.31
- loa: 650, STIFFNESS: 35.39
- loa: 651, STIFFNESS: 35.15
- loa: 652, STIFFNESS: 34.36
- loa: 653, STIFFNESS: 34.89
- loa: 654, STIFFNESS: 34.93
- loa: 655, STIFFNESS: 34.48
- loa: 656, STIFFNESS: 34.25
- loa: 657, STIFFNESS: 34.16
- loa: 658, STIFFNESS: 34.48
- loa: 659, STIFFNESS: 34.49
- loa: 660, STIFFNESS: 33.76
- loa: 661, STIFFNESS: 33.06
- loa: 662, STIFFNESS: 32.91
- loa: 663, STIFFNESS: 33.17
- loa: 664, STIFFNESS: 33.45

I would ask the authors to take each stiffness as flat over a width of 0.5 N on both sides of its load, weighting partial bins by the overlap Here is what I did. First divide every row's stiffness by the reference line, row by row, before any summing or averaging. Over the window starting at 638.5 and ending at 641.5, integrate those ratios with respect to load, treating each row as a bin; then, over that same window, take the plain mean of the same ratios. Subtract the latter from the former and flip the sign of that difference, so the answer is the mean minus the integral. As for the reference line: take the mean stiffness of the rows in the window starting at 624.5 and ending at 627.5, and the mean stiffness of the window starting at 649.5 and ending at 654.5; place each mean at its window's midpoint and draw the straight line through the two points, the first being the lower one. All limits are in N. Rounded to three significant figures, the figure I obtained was -1.82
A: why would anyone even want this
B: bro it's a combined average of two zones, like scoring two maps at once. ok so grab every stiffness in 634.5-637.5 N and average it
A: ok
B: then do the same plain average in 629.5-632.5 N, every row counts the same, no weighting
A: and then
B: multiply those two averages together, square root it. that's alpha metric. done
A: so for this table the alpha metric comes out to 36.3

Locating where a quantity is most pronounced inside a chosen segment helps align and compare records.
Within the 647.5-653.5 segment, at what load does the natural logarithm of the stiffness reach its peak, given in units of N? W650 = 650 N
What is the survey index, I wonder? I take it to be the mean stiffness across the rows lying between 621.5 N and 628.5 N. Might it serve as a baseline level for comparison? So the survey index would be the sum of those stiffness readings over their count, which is 37.5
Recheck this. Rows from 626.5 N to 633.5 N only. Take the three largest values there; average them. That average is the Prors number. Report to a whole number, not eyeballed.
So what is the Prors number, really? 39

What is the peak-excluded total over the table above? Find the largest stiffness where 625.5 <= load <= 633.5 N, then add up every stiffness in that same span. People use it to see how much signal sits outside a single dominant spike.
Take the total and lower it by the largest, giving 263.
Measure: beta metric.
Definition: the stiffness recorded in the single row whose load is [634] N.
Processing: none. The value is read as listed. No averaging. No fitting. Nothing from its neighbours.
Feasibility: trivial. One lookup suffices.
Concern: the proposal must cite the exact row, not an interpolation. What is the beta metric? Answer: 35.84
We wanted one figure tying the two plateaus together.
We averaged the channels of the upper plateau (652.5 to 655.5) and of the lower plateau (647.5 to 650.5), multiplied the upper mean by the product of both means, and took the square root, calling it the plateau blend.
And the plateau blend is 204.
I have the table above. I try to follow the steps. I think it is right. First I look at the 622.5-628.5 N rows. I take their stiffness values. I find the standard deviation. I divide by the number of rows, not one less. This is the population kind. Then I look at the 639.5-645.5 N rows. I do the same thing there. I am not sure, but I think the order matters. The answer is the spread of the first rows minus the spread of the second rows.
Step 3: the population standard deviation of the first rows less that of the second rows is 0.6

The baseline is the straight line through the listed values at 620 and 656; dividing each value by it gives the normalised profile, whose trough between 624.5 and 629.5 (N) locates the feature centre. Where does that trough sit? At 625 N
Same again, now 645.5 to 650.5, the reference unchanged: 646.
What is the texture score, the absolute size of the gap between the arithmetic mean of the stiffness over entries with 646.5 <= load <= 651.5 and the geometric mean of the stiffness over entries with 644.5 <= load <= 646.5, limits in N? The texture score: 1.7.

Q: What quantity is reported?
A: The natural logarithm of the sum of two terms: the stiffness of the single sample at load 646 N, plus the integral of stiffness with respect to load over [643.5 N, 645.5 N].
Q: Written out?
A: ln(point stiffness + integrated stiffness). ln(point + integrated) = 4.58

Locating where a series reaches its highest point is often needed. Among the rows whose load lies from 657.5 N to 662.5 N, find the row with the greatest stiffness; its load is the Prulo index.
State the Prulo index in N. 659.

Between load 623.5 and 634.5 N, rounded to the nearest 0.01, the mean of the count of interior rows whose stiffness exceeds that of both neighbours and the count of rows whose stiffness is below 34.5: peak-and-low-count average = 1.00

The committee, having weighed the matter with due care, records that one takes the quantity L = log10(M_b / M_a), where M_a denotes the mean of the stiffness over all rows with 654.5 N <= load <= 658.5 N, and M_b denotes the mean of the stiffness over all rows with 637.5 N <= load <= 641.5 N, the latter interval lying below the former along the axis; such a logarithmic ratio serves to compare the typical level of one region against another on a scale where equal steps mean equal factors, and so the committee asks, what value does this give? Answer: -0.016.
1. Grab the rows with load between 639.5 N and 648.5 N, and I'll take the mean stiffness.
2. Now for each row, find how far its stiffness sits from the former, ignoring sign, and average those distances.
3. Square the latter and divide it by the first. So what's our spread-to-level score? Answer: 0.011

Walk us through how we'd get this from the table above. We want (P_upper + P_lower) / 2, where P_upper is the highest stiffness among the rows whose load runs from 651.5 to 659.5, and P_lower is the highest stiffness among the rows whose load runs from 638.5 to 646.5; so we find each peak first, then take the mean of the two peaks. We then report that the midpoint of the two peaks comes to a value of 34.3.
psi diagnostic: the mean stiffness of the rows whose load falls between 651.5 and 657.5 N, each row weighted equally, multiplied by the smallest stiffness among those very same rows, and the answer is 1179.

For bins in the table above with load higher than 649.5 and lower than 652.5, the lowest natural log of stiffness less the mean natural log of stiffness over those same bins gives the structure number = -0.0174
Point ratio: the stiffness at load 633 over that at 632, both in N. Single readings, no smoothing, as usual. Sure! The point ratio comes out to 0.98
